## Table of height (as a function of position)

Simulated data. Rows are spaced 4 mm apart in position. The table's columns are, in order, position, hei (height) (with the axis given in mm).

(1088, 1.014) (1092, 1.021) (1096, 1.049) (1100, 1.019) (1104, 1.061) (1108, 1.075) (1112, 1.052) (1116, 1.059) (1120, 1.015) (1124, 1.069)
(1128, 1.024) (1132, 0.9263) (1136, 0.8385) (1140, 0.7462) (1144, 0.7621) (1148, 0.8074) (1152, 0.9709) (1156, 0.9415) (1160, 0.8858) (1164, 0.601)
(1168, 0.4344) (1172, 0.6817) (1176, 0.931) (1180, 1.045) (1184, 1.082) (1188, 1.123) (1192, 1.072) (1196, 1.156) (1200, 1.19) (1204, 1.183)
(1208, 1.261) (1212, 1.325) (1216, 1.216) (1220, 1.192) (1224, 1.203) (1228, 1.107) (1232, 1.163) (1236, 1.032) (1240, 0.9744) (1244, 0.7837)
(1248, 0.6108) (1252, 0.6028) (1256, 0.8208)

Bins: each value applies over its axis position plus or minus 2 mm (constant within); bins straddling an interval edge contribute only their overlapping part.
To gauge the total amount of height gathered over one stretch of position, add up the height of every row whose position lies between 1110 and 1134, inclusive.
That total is 6.1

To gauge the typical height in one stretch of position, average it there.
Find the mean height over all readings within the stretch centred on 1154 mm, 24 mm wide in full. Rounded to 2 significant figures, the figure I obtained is 0.83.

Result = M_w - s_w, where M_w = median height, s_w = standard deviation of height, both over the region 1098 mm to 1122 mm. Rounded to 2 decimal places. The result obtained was 1.03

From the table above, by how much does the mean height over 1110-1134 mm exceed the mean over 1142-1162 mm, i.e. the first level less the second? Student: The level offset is 0.15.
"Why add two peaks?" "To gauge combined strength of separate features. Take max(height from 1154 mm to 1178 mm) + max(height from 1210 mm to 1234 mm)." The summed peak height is 2.27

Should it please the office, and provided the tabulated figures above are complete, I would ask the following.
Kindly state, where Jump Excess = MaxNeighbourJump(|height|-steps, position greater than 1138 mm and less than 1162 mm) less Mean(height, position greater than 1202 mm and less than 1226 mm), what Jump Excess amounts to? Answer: -1.07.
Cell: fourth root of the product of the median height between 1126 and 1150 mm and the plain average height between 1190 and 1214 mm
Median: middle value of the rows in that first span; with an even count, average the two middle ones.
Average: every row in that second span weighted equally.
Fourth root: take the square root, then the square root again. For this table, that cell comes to 1.00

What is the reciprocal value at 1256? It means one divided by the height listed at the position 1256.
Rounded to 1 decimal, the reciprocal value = 1.2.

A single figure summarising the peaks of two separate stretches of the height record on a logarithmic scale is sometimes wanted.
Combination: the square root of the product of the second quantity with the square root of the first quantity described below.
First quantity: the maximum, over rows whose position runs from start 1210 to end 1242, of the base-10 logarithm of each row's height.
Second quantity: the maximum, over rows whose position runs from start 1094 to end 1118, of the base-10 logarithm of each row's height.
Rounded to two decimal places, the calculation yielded 0.10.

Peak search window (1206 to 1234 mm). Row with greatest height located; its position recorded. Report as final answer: 1212 mm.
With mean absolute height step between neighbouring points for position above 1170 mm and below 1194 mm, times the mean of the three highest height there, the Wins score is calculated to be 0.11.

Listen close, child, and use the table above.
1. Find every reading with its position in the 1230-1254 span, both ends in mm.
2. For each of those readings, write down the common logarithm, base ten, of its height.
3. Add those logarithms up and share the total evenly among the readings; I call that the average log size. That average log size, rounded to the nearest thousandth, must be -0.079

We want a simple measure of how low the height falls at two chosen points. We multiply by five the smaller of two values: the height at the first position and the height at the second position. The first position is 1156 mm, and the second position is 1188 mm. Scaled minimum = 4.71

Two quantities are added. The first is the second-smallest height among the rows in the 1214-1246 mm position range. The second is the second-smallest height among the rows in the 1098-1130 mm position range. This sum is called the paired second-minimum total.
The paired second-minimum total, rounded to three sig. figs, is 1.99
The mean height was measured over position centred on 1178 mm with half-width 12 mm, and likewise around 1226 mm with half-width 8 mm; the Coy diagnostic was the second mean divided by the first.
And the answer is 1.3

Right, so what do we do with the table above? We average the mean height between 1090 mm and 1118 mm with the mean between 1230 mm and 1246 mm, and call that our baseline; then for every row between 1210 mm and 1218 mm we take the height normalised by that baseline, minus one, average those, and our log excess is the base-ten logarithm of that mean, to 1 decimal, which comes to -0.6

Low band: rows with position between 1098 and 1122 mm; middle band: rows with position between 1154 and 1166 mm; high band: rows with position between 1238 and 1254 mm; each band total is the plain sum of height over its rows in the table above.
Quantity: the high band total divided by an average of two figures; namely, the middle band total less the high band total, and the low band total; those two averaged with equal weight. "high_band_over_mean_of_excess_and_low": 1.0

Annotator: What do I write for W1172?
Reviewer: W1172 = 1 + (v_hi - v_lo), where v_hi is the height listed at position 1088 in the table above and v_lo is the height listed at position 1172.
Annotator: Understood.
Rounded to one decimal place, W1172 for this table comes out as 1.3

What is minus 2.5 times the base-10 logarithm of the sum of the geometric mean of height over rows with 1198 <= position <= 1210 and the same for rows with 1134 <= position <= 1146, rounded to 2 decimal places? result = -0.75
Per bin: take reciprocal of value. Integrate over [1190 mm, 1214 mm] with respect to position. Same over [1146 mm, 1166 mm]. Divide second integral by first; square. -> 1.5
